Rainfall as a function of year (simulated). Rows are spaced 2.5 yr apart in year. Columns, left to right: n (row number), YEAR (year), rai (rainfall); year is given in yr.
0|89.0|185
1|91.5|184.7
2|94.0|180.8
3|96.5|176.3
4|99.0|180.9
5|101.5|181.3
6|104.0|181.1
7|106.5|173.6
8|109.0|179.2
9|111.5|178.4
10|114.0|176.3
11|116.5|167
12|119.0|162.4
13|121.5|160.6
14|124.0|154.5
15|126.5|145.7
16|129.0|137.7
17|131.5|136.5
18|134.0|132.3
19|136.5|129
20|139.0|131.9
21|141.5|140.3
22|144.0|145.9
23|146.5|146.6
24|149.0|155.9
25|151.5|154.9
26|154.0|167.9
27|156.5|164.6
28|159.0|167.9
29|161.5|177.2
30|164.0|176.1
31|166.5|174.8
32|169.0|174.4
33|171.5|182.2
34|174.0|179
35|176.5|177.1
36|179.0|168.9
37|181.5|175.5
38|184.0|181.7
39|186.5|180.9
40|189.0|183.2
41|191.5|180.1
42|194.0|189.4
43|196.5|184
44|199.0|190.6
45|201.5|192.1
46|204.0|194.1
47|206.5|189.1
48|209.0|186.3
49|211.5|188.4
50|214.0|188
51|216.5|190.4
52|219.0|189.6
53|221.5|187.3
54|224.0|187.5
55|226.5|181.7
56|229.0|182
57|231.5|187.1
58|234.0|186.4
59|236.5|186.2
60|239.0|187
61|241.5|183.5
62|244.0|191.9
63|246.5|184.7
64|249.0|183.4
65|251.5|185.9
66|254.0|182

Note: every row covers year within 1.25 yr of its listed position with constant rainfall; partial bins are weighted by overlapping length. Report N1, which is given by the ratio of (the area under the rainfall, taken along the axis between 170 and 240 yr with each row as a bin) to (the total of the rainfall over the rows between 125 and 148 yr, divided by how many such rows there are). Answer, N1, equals 93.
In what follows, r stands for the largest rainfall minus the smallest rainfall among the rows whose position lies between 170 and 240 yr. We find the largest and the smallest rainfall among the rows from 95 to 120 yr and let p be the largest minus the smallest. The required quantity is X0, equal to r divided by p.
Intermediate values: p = 19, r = 25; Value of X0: 1.3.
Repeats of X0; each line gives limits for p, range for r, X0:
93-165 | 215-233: 0.2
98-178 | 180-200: 0.3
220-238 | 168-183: 2.3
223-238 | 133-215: 11.2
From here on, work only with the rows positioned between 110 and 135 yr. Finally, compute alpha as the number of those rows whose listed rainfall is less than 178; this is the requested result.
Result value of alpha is 9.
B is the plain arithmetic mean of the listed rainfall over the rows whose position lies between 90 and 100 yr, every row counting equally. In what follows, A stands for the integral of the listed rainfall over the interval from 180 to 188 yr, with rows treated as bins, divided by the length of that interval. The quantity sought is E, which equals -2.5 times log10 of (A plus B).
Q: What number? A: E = -6.39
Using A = 179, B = 181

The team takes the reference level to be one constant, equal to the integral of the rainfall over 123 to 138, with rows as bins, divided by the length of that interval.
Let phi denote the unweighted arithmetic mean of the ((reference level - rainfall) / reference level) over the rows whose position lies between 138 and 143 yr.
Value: 0.02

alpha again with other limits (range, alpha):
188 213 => 0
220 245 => 0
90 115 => 3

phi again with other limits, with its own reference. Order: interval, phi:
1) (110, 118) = -0.25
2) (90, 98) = -0.30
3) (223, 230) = -0.32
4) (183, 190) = -0.31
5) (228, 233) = -0.33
